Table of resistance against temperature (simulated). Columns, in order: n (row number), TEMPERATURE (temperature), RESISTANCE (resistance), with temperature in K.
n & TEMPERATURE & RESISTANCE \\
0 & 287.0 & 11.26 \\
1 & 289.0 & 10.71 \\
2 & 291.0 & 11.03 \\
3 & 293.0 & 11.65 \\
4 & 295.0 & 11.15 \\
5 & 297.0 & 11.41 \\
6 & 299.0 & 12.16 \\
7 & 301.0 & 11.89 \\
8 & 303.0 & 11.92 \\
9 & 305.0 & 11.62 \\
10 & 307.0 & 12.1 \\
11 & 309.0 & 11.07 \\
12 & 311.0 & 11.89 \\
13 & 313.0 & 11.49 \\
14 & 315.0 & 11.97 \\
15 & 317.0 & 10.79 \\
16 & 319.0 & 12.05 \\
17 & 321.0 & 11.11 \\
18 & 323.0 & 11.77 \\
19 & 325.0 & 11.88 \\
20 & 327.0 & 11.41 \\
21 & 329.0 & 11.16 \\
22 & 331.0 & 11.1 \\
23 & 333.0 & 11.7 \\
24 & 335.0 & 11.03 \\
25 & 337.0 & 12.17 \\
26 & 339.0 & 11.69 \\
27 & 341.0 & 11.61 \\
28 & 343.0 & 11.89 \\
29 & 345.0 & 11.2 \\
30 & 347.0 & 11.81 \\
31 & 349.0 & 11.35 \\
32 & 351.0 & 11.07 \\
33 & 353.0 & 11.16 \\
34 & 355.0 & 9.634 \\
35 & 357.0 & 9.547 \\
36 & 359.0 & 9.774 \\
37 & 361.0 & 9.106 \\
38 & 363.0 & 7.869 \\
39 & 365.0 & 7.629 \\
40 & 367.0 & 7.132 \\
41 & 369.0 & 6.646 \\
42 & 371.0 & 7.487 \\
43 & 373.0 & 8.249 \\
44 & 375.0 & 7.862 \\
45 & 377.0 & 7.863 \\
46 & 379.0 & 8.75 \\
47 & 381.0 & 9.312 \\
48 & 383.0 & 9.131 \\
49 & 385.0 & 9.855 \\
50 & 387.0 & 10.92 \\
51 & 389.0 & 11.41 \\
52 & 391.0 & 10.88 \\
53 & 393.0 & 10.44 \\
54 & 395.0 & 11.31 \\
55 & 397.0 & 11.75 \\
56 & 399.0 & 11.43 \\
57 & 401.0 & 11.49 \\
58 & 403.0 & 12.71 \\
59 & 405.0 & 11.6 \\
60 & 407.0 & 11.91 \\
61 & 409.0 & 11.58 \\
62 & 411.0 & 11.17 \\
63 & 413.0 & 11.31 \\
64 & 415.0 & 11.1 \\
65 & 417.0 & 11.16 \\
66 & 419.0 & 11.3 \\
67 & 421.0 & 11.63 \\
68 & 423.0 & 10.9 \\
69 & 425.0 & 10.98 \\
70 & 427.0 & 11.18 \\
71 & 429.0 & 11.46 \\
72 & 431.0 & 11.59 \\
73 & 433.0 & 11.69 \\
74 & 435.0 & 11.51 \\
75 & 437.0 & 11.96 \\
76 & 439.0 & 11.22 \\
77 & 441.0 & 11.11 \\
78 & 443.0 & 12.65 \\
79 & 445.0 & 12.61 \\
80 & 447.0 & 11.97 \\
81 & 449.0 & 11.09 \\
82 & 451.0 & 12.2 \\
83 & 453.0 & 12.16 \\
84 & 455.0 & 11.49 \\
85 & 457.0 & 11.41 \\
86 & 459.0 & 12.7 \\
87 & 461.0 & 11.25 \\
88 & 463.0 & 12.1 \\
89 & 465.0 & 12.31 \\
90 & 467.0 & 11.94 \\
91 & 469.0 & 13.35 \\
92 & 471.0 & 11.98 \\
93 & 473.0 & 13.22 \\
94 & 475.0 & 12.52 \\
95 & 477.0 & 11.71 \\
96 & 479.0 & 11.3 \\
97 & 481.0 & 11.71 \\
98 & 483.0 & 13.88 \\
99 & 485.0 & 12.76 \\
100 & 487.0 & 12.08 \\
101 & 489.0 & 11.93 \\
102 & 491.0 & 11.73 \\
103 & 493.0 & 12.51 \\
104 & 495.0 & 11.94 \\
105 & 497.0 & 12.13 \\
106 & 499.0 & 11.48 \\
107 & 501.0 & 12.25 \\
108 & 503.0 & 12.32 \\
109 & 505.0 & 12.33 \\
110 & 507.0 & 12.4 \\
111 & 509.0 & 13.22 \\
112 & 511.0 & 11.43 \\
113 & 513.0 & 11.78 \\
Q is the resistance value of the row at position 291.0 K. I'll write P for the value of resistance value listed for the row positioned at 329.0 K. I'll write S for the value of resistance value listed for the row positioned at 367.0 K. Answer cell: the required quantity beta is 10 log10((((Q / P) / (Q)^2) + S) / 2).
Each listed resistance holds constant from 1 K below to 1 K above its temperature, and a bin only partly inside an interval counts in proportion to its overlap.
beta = 5.5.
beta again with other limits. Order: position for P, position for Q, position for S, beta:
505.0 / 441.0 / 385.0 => 6.9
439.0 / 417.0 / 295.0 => 7.5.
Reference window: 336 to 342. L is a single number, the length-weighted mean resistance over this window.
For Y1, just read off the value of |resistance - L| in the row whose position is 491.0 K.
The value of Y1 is 0.09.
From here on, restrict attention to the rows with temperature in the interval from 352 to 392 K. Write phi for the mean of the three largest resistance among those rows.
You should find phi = 11.2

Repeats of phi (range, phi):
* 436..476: 13.1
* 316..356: 12.0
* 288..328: 12.1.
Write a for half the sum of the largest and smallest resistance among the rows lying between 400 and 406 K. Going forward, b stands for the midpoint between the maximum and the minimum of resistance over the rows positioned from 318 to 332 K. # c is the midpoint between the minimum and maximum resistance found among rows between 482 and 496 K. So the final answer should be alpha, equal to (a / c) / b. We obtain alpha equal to 0.082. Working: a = 12.1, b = 11.6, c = 13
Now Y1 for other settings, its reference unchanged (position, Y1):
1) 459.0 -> 0.88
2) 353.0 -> 0.66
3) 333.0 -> 0.12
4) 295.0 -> 0.67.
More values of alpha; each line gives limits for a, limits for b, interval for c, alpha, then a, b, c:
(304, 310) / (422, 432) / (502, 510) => 0.081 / 11.6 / 11.2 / 13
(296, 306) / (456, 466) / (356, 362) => 0.104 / 11.8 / 12.0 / 9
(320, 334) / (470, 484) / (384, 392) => 0.086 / 11.5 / 12.6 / 11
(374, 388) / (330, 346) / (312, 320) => 0.071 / 9.4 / 11.6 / 11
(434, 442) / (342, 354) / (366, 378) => 0.135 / 11.5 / 11.5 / 7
